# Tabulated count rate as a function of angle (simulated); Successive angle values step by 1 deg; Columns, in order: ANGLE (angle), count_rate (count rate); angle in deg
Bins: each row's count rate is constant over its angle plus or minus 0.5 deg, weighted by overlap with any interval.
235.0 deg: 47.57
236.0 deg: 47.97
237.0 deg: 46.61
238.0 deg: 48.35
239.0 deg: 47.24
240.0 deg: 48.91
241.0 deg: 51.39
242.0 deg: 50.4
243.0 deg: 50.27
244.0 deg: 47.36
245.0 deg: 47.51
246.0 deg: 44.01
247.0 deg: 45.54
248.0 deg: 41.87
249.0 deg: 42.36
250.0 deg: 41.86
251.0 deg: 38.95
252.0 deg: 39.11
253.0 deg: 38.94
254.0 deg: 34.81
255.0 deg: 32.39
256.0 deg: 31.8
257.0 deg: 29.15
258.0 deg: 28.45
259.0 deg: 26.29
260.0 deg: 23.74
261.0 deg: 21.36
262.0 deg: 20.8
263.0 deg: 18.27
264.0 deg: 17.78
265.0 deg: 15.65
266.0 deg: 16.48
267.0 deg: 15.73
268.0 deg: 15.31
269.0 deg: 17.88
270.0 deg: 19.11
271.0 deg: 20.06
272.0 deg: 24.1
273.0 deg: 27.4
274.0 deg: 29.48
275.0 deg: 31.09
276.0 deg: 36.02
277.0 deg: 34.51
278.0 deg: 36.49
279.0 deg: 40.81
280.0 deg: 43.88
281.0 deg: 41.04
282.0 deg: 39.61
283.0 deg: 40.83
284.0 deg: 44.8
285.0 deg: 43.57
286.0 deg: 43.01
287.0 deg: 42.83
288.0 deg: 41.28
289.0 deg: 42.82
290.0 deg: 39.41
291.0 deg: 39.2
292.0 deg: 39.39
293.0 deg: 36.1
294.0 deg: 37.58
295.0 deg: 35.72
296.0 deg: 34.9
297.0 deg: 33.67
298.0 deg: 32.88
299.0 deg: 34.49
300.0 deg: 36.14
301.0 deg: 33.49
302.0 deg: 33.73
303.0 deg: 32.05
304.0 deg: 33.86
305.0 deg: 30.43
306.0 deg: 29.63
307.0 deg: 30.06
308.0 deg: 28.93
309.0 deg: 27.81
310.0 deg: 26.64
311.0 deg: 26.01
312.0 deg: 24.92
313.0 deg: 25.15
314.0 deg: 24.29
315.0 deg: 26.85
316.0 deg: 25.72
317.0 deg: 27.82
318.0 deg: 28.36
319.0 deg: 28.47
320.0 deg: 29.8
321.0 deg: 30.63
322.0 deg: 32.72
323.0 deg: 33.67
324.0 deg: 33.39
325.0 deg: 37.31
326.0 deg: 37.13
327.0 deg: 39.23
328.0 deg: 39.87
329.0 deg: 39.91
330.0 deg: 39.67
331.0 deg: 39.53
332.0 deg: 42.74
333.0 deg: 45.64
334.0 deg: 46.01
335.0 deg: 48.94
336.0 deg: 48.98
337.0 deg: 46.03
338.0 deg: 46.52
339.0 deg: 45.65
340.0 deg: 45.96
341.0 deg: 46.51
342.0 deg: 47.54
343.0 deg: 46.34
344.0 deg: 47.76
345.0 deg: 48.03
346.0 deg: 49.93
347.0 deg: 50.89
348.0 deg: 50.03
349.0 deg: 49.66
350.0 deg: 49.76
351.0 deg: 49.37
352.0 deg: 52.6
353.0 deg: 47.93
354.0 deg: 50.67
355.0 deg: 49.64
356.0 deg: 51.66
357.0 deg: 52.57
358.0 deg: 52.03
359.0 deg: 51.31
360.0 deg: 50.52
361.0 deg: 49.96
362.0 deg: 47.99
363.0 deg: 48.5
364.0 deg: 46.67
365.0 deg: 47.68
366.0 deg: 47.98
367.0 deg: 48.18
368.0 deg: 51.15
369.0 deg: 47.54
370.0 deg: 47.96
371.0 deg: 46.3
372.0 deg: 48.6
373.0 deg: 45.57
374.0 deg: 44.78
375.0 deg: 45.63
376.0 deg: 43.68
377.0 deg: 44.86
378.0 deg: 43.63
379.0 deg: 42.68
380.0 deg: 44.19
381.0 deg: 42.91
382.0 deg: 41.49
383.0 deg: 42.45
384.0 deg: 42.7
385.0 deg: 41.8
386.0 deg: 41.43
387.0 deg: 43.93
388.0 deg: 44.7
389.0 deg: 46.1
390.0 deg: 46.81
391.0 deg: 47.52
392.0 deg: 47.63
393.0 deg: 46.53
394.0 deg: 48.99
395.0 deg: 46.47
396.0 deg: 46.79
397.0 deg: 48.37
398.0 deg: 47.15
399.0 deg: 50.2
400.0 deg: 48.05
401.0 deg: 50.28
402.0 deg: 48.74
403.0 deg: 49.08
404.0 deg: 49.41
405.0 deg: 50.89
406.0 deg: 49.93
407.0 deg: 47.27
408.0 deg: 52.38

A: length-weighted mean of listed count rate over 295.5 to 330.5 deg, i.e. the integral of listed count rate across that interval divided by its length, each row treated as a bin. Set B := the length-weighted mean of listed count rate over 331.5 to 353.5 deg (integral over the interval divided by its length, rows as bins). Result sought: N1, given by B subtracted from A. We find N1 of -16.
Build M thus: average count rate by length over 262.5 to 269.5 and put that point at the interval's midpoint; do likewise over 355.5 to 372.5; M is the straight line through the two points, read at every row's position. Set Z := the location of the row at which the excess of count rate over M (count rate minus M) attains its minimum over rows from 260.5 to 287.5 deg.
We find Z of 268.0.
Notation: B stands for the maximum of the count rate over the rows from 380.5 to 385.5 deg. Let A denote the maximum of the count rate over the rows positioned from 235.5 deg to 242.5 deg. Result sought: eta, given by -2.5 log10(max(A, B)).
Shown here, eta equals -4.28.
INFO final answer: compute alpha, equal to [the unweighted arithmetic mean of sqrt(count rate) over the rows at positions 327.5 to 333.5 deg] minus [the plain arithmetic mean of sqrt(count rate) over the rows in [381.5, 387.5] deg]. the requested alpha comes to -0.1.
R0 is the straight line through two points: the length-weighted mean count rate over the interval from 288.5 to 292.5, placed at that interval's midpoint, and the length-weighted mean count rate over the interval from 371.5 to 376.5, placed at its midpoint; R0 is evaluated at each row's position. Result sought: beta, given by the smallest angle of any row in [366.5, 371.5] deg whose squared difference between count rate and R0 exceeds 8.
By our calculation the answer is 367.0 deg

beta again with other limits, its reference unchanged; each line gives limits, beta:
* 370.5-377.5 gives 372.0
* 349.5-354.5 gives 350.0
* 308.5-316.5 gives 309.0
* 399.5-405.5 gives 401.0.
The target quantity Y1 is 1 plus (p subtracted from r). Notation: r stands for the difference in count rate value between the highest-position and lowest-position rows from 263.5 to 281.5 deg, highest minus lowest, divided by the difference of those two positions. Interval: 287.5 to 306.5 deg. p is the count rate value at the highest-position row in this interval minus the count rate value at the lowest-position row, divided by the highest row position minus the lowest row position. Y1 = 3.0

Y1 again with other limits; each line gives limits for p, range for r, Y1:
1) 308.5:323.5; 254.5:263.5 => -1.2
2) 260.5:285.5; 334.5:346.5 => 0.2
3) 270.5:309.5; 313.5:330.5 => 1.8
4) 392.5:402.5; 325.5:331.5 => 1.2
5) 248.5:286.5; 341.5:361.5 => 1.1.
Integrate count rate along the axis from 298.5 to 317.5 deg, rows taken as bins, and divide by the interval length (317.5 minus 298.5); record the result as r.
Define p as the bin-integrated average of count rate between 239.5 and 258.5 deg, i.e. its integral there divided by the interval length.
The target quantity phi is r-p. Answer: -12.0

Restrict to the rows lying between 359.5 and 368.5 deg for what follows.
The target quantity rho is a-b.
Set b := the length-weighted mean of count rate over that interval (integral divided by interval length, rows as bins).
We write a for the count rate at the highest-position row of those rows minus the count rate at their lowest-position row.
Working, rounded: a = 0.6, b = 49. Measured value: -48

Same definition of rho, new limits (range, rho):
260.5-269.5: -21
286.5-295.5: -46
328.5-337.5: -38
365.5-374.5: -51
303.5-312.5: -38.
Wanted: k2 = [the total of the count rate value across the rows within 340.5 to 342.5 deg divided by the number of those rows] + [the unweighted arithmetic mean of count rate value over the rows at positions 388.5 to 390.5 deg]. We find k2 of 93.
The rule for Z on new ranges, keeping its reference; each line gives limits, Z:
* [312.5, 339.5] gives 314.0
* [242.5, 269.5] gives 268.0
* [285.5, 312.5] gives 312.0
